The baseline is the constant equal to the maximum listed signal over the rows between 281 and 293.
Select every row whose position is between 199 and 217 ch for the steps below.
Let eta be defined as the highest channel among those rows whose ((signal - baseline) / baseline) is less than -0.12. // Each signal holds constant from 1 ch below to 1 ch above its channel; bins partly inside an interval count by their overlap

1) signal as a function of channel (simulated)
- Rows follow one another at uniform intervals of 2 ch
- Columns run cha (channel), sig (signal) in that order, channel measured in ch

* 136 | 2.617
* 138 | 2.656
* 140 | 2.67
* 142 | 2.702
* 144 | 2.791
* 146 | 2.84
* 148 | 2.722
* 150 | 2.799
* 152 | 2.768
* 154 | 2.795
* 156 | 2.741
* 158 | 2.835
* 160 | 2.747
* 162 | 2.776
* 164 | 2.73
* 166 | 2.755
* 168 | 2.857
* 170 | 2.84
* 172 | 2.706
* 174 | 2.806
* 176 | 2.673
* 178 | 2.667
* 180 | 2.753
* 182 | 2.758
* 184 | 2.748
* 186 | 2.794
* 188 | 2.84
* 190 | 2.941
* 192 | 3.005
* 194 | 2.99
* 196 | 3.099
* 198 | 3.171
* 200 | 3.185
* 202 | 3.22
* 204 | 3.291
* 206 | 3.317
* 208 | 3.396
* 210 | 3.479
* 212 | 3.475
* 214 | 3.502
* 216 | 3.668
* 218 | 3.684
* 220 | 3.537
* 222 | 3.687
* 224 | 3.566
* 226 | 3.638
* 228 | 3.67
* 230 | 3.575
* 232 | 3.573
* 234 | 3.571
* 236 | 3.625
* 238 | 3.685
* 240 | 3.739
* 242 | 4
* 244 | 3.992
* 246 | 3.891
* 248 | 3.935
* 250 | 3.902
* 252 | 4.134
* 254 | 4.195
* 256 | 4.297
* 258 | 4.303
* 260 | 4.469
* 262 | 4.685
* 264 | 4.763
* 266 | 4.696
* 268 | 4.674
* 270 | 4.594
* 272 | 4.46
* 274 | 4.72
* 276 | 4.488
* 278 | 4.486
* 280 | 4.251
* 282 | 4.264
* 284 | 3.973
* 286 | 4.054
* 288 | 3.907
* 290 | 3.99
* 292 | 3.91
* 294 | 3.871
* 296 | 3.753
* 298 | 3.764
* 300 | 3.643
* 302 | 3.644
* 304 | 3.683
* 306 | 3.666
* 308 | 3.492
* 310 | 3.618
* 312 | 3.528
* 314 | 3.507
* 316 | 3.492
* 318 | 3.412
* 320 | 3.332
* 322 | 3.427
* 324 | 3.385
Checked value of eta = 216 ch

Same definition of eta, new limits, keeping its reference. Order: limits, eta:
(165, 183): 182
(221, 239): 238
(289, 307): 306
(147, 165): 164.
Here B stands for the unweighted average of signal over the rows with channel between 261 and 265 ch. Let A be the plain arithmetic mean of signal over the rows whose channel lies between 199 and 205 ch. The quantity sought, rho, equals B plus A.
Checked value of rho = 8.0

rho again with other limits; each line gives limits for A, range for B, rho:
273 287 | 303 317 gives 7.9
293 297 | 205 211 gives 7.2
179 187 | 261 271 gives 7.4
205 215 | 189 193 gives 6.4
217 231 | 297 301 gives 7.3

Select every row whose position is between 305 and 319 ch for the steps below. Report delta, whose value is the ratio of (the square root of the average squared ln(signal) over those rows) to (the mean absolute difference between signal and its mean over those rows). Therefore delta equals 19.8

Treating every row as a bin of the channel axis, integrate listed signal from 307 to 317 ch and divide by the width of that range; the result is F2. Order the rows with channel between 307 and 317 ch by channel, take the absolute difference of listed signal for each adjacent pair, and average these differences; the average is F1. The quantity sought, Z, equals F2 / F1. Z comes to 56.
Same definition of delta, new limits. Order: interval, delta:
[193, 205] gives 15.0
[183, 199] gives 9.2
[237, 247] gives 11.3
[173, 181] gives 18.3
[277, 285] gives 10.7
